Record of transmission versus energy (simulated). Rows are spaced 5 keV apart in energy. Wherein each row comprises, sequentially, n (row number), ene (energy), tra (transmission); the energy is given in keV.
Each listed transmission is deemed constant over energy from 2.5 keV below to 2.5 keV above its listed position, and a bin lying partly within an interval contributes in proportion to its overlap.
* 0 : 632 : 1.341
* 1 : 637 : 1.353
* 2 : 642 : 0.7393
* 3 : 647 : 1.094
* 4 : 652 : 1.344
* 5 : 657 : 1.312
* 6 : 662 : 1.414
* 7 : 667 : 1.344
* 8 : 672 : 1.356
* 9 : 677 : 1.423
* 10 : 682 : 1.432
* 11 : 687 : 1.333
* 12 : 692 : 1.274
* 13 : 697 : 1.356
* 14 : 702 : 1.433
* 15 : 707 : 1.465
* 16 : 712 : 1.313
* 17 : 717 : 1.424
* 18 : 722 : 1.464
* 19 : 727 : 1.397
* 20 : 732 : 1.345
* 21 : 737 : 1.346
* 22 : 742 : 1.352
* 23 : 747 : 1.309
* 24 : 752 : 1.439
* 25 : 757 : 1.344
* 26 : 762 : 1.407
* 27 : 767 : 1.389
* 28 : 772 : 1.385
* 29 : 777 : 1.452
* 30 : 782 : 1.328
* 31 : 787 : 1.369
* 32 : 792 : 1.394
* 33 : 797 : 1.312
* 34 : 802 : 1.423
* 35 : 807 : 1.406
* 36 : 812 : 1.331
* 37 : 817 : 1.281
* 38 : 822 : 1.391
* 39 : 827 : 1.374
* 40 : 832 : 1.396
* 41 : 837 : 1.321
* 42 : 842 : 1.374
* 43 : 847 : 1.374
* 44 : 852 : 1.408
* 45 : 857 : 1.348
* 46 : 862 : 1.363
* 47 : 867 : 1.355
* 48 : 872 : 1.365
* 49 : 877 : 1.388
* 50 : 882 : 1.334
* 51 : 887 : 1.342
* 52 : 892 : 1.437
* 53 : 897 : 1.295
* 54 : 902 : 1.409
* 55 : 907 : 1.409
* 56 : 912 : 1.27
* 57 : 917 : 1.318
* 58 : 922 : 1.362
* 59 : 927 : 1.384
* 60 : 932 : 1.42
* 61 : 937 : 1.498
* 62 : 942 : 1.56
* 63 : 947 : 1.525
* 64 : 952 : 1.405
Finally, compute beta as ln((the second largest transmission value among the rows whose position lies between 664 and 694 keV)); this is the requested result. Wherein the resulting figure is 0.353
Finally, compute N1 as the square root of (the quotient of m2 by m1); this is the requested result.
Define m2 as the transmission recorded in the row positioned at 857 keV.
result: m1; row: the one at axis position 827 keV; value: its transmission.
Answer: 0.99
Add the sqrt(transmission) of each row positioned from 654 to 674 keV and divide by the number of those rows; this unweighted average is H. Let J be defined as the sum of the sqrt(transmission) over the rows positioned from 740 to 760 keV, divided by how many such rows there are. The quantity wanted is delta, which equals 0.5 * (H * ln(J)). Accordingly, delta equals 0.0896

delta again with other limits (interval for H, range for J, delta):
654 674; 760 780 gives 0.0996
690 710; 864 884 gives 0.0904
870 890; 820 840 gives 0.0918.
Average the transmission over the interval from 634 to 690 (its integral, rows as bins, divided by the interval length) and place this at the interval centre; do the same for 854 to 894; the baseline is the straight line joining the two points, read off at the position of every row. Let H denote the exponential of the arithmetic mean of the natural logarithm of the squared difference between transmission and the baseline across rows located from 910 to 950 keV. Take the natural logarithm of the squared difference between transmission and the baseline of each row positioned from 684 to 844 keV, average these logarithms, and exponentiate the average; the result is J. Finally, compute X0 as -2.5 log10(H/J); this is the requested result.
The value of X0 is 0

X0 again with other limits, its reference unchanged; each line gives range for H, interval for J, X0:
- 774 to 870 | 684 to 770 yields 1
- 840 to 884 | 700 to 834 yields 3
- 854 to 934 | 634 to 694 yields 3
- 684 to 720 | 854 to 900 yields -3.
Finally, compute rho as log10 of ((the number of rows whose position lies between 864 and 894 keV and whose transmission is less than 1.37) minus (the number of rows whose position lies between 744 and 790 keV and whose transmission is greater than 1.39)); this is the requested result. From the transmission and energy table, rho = 0.00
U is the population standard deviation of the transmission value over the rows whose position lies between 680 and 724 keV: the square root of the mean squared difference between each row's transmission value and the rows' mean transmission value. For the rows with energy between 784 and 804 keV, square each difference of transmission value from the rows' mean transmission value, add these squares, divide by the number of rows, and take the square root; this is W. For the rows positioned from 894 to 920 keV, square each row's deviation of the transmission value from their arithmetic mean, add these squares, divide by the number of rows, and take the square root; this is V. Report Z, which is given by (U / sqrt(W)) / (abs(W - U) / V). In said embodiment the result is 0.7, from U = 0.066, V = 0.06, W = 0.041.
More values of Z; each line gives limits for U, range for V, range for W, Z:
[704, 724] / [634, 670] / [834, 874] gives 2.3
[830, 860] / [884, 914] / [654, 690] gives 0.5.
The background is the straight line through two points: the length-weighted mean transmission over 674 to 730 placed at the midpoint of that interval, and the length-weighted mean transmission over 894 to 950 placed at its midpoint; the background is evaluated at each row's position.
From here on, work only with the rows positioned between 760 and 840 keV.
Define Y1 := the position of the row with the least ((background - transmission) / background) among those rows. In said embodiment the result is 777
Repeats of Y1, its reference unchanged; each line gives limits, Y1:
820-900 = 892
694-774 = 707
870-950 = 942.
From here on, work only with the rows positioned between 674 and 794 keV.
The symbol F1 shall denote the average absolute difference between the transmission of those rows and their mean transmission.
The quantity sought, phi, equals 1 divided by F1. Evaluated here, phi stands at 22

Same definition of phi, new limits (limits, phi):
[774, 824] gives 22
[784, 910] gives 31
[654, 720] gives 19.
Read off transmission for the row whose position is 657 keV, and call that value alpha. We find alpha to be 1.312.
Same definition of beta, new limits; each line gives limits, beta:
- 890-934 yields 0.351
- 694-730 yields 0.381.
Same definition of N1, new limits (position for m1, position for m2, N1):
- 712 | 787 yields 1.02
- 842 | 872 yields 1.00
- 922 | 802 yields 1.02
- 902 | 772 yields 0.99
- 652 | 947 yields 1.07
